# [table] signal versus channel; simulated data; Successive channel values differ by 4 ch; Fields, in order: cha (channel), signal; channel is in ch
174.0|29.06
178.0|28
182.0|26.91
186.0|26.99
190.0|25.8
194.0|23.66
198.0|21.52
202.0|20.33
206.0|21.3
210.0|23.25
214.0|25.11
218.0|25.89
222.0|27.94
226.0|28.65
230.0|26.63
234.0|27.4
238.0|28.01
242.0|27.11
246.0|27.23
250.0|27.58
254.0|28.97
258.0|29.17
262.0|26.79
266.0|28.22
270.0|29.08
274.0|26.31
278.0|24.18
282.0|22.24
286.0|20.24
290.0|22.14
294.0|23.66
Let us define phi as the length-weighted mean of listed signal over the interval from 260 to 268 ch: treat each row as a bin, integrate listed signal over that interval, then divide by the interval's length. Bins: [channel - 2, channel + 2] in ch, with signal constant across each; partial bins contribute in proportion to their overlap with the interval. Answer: 27.5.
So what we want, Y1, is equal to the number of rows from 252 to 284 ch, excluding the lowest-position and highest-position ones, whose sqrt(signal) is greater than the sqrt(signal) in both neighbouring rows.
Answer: 2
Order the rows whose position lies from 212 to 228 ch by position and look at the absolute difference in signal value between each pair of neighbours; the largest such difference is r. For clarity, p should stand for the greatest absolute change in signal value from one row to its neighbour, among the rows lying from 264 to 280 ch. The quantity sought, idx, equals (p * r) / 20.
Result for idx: 0.28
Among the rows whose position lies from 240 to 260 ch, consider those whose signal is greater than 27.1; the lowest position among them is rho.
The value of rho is 242.0 ch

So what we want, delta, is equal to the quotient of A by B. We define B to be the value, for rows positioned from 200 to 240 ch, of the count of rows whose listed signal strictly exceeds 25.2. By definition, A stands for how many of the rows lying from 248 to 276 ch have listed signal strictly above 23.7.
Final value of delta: 1.17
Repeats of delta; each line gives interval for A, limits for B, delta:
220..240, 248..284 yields 0.71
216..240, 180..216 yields 2.00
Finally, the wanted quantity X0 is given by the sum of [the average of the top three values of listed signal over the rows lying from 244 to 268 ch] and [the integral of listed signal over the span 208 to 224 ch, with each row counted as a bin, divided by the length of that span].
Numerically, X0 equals 54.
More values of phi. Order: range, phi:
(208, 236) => 26.4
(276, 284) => 23.2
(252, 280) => 27.5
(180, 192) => 26.6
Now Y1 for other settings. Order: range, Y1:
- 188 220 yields 0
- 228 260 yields 1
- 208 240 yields 1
